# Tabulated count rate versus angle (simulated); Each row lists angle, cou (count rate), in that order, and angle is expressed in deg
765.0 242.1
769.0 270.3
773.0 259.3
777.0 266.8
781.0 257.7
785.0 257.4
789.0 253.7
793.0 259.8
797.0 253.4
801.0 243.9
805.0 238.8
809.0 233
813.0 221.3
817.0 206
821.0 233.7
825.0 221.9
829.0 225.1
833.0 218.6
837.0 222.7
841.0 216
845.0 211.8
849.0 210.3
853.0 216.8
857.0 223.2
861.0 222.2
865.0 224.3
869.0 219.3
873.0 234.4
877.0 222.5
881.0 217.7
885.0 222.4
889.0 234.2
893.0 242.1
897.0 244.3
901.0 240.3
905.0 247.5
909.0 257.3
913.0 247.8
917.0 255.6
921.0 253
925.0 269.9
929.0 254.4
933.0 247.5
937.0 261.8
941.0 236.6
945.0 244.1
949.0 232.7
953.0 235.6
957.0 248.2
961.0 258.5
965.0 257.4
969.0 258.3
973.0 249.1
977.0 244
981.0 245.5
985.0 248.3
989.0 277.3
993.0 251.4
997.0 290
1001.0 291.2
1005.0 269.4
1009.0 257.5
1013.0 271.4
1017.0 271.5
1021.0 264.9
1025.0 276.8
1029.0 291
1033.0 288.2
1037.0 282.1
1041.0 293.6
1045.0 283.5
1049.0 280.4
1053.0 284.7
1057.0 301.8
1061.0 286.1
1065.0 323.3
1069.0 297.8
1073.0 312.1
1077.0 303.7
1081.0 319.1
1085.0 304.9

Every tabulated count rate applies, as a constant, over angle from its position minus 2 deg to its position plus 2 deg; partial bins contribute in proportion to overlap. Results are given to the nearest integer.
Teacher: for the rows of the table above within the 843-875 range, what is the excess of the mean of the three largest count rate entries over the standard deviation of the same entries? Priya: 220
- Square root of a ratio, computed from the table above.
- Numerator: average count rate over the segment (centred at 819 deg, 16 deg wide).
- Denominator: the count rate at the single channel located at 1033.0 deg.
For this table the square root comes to 0.88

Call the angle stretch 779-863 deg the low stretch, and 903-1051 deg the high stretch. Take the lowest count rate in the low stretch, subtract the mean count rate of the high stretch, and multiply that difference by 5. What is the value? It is -280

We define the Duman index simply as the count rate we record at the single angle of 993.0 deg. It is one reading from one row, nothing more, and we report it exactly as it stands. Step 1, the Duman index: 251.4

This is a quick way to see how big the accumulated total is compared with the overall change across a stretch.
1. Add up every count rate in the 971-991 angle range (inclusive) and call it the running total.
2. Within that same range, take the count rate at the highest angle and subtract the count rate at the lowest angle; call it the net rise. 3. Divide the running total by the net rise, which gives 45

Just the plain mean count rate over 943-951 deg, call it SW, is 238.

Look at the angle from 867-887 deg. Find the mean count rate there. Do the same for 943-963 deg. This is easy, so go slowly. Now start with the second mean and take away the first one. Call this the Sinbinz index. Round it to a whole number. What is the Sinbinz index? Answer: 21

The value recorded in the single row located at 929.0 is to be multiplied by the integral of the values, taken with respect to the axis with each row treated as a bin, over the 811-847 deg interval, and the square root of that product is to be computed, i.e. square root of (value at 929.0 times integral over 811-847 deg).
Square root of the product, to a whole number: 1418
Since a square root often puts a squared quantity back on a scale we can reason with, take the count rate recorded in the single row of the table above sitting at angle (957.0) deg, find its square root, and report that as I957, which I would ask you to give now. 15.8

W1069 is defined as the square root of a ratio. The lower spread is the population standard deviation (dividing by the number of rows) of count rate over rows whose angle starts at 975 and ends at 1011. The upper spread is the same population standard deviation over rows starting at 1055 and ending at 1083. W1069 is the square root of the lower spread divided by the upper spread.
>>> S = 1.22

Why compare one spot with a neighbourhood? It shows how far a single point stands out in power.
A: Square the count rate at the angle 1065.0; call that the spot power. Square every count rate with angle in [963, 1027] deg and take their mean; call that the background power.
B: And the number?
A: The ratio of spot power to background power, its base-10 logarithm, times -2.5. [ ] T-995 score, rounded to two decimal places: -0.44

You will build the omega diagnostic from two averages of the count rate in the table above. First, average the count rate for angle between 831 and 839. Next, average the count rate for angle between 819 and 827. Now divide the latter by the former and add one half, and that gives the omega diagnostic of 1.532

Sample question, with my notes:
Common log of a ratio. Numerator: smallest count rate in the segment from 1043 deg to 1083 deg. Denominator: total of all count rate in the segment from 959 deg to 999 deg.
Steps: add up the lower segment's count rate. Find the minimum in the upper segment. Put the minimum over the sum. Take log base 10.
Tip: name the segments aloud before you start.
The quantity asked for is -0.964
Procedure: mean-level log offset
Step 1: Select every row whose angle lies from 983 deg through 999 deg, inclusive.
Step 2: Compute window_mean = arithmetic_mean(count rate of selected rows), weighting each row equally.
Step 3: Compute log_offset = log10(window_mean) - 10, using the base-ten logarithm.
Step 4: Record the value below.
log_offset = -7.57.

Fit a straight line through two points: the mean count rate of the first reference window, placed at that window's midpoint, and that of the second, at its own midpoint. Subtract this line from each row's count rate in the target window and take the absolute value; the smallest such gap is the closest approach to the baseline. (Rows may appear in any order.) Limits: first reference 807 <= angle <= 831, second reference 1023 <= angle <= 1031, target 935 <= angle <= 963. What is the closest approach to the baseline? 4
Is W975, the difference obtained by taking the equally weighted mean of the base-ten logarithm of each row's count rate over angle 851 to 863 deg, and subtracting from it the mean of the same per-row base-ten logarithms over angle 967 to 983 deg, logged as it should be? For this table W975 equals -0.05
